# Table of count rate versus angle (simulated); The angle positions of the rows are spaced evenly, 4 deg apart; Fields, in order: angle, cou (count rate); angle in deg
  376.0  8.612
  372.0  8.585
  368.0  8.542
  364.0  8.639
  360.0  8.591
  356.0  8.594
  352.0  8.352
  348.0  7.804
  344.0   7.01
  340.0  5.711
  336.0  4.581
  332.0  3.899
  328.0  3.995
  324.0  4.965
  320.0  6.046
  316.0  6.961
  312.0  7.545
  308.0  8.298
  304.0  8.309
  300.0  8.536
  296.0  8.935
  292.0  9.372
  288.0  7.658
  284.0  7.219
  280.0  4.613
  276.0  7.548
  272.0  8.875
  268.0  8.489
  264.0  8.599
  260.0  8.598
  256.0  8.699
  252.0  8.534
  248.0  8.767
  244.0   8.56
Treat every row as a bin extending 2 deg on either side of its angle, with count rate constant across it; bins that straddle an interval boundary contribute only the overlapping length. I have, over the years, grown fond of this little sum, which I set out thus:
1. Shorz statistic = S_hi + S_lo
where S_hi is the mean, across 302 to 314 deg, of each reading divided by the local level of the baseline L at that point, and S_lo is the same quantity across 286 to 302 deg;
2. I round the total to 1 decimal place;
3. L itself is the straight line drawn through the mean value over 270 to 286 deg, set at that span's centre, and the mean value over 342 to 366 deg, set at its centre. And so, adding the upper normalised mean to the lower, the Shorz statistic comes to 2.3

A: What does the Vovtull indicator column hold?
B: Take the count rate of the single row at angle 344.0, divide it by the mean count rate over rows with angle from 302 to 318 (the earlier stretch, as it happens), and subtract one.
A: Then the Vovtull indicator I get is -0.1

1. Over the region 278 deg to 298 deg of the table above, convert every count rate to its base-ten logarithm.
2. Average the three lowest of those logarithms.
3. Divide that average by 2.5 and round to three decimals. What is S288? 0.321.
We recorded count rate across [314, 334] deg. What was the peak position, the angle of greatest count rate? 316.0 deg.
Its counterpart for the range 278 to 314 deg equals 292.0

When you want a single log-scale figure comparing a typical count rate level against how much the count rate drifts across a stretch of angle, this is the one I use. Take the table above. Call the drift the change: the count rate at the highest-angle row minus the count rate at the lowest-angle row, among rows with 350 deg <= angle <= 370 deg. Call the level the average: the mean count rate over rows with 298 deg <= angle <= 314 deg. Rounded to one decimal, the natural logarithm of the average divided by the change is 3.8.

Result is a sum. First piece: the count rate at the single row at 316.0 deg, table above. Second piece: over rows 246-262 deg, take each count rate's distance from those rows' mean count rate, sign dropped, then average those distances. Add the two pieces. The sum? 7.0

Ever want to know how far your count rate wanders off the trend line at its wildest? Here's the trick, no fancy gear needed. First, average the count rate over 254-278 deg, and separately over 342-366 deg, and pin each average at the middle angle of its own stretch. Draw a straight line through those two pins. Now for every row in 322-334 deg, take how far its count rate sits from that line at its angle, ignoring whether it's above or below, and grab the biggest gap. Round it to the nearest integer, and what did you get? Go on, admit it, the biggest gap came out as 4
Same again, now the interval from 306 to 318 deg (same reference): 1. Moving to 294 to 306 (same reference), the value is 1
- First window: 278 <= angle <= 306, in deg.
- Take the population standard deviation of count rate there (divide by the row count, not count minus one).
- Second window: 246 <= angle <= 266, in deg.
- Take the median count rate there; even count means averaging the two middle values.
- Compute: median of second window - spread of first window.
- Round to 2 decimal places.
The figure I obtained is 7.13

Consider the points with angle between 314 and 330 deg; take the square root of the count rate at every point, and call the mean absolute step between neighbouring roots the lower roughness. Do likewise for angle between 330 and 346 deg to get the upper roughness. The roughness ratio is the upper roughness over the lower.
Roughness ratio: 1.1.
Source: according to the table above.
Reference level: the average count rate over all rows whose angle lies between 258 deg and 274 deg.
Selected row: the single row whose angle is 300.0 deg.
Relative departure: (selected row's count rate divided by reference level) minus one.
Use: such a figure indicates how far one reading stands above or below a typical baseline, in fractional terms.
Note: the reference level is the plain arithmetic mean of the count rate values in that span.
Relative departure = -0.01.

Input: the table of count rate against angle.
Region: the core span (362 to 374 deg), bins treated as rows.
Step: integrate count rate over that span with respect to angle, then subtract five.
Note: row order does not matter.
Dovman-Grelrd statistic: 98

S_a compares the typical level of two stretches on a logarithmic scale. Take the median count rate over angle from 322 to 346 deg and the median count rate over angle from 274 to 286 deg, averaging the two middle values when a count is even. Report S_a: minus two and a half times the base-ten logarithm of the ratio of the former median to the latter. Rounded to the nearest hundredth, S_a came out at 0.45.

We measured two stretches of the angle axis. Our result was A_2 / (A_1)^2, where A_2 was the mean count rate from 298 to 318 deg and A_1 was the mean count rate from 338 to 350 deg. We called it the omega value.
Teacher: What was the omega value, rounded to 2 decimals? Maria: 0.17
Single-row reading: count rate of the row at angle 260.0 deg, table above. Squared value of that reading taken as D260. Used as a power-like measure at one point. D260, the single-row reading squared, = 74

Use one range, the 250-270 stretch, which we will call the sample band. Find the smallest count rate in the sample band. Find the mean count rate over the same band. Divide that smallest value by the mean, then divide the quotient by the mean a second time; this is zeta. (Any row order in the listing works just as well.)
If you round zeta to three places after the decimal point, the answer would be 0.115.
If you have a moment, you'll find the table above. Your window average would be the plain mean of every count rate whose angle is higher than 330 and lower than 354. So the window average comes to 6.23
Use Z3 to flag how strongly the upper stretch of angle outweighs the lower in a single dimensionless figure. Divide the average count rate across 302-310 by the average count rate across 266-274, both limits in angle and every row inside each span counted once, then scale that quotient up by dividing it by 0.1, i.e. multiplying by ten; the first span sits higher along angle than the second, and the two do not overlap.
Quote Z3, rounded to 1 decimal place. 9.6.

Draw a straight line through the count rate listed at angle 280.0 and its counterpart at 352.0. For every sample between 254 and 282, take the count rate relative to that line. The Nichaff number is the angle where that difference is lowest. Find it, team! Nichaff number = 280.0 deg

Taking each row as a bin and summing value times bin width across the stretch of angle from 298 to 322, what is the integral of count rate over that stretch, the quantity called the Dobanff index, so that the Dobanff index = 183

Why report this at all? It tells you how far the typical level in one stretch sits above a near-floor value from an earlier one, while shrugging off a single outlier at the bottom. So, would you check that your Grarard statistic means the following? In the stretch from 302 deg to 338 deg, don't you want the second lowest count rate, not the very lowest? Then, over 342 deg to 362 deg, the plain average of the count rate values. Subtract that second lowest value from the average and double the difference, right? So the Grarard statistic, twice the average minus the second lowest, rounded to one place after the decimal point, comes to 8.2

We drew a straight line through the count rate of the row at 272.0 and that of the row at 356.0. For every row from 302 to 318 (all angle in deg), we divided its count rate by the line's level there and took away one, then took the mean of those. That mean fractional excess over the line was -0.11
